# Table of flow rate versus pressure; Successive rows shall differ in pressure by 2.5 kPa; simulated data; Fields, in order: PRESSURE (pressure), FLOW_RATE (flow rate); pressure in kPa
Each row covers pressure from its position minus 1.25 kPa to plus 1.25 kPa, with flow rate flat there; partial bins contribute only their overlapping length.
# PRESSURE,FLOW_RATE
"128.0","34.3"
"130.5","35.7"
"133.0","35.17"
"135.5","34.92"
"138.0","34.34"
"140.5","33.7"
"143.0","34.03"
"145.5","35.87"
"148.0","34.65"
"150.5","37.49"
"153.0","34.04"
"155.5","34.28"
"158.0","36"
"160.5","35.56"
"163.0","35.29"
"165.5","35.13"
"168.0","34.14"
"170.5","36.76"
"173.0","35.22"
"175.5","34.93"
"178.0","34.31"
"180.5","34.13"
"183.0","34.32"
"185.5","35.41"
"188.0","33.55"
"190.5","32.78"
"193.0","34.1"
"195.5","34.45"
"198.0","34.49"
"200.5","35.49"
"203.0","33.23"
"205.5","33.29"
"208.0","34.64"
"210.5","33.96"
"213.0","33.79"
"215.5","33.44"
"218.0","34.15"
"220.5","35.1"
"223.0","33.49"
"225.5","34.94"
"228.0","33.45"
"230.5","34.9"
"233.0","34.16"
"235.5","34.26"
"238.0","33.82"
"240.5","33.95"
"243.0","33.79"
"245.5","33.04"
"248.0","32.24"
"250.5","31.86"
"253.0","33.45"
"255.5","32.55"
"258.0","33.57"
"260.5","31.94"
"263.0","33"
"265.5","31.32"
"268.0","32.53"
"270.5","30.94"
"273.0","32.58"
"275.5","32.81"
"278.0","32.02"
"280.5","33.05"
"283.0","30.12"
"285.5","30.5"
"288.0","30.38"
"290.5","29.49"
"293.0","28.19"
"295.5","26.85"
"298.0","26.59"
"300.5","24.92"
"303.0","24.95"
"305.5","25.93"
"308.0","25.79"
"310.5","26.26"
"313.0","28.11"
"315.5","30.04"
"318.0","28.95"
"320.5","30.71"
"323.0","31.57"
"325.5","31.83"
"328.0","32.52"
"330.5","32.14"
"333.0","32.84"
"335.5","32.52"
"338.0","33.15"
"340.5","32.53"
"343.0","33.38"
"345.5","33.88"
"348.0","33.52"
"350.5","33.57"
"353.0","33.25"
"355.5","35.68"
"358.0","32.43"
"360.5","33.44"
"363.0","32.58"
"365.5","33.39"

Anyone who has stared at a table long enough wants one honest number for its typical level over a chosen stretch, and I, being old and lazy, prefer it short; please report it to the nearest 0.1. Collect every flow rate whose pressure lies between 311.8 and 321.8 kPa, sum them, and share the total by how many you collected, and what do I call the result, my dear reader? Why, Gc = 29.5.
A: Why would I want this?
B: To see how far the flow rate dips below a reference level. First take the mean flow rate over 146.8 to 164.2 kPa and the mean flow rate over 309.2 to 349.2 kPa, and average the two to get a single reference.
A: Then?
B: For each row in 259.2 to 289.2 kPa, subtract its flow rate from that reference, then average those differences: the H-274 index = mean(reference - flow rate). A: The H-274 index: 1.6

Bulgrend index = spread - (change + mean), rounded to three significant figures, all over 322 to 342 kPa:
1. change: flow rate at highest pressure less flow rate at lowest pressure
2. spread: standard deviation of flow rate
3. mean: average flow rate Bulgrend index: -32.9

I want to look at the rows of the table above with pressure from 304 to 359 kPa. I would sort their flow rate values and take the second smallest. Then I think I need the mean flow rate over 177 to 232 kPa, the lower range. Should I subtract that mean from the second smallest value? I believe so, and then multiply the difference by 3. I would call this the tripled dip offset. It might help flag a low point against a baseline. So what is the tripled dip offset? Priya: -24.7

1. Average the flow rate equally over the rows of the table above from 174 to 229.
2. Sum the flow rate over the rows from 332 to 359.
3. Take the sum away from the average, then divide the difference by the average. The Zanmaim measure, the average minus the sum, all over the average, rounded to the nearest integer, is -10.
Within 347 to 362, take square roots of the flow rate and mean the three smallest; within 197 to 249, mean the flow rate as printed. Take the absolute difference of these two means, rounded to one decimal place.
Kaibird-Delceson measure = 28.2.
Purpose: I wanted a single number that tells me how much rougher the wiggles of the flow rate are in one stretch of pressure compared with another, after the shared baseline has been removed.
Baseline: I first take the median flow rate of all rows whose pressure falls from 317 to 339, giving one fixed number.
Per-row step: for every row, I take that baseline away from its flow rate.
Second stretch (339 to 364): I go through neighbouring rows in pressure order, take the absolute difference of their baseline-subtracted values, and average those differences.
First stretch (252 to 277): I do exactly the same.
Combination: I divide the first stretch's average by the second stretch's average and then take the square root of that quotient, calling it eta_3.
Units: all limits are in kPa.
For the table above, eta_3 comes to 1.07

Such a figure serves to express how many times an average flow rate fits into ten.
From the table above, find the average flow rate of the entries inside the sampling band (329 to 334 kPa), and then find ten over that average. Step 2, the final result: 0.308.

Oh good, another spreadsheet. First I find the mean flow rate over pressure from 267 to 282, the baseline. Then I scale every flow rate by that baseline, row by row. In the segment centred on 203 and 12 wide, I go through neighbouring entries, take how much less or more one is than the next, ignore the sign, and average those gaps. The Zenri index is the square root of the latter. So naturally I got 0.190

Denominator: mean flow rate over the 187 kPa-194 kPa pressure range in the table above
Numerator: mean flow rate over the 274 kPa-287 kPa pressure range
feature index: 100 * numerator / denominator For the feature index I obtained 94.7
